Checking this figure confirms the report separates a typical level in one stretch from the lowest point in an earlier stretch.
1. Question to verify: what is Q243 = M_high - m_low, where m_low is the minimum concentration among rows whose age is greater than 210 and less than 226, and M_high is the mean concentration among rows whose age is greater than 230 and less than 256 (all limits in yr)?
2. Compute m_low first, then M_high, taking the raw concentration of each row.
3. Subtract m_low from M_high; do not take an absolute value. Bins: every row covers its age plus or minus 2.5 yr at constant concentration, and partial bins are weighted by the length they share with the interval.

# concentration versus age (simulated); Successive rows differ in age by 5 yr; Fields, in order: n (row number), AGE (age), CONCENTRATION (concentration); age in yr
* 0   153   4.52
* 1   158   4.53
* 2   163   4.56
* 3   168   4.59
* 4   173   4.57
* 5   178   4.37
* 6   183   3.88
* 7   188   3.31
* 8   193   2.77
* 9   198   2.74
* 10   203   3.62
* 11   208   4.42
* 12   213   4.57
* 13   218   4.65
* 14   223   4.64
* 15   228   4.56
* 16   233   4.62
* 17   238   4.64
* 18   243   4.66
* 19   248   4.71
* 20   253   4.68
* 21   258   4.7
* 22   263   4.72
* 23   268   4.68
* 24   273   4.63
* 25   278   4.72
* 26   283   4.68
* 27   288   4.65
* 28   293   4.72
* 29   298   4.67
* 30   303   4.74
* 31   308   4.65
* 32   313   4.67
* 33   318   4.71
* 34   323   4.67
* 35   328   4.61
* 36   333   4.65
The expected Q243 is 0.09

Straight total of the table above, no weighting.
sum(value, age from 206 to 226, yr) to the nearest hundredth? 18.28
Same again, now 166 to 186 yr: 17.41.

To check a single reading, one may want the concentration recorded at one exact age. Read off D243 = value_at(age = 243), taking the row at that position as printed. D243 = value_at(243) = 4.66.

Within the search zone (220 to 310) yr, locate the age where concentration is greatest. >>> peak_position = 303 yr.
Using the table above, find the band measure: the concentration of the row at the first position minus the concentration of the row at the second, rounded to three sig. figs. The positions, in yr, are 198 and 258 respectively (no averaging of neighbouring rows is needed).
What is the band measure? -1.96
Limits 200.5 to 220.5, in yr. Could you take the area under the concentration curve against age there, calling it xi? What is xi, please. 86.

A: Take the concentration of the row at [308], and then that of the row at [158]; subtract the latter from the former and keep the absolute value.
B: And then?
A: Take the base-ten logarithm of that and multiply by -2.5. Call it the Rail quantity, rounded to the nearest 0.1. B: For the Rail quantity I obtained 2.3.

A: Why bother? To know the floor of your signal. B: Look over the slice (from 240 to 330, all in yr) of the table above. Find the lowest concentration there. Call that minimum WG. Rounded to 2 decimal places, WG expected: 4.61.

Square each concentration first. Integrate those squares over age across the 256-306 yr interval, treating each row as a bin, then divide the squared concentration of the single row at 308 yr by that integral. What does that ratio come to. 0.0197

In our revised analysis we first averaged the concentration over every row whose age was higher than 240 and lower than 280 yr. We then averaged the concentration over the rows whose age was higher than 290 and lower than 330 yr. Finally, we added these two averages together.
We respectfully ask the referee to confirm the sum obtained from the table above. 9.37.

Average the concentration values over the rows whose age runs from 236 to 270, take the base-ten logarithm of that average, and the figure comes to 0.67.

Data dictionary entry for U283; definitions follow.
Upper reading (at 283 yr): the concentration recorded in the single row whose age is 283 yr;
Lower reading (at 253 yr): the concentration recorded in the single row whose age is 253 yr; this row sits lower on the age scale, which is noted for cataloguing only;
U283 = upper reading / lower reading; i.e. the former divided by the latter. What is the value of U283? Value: 1.00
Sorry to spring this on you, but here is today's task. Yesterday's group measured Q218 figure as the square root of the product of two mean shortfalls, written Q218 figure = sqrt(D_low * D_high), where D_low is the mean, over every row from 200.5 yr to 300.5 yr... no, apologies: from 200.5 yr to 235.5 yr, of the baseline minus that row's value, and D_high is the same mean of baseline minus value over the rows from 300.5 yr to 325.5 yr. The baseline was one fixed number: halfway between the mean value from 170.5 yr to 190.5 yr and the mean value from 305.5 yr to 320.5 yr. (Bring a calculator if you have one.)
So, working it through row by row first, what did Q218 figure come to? 0.17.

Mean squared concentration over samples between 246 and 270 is 22.1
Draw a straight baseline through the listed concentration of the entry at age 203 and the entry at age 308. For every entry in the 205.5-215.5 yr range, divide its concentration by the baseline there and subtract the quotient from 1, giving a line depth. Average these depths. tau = -0.22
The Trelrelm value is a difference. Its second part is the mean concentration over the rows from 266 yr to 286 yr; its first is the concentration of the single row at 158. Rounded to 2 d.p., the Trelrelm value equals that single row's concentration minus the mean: -0.15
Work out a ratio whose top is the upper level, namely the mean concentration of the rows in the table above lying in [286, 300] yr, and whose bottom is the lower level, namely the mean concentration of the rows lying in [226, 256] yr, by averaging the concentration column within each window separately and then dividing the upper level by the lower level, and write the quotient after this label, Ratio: 1.01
